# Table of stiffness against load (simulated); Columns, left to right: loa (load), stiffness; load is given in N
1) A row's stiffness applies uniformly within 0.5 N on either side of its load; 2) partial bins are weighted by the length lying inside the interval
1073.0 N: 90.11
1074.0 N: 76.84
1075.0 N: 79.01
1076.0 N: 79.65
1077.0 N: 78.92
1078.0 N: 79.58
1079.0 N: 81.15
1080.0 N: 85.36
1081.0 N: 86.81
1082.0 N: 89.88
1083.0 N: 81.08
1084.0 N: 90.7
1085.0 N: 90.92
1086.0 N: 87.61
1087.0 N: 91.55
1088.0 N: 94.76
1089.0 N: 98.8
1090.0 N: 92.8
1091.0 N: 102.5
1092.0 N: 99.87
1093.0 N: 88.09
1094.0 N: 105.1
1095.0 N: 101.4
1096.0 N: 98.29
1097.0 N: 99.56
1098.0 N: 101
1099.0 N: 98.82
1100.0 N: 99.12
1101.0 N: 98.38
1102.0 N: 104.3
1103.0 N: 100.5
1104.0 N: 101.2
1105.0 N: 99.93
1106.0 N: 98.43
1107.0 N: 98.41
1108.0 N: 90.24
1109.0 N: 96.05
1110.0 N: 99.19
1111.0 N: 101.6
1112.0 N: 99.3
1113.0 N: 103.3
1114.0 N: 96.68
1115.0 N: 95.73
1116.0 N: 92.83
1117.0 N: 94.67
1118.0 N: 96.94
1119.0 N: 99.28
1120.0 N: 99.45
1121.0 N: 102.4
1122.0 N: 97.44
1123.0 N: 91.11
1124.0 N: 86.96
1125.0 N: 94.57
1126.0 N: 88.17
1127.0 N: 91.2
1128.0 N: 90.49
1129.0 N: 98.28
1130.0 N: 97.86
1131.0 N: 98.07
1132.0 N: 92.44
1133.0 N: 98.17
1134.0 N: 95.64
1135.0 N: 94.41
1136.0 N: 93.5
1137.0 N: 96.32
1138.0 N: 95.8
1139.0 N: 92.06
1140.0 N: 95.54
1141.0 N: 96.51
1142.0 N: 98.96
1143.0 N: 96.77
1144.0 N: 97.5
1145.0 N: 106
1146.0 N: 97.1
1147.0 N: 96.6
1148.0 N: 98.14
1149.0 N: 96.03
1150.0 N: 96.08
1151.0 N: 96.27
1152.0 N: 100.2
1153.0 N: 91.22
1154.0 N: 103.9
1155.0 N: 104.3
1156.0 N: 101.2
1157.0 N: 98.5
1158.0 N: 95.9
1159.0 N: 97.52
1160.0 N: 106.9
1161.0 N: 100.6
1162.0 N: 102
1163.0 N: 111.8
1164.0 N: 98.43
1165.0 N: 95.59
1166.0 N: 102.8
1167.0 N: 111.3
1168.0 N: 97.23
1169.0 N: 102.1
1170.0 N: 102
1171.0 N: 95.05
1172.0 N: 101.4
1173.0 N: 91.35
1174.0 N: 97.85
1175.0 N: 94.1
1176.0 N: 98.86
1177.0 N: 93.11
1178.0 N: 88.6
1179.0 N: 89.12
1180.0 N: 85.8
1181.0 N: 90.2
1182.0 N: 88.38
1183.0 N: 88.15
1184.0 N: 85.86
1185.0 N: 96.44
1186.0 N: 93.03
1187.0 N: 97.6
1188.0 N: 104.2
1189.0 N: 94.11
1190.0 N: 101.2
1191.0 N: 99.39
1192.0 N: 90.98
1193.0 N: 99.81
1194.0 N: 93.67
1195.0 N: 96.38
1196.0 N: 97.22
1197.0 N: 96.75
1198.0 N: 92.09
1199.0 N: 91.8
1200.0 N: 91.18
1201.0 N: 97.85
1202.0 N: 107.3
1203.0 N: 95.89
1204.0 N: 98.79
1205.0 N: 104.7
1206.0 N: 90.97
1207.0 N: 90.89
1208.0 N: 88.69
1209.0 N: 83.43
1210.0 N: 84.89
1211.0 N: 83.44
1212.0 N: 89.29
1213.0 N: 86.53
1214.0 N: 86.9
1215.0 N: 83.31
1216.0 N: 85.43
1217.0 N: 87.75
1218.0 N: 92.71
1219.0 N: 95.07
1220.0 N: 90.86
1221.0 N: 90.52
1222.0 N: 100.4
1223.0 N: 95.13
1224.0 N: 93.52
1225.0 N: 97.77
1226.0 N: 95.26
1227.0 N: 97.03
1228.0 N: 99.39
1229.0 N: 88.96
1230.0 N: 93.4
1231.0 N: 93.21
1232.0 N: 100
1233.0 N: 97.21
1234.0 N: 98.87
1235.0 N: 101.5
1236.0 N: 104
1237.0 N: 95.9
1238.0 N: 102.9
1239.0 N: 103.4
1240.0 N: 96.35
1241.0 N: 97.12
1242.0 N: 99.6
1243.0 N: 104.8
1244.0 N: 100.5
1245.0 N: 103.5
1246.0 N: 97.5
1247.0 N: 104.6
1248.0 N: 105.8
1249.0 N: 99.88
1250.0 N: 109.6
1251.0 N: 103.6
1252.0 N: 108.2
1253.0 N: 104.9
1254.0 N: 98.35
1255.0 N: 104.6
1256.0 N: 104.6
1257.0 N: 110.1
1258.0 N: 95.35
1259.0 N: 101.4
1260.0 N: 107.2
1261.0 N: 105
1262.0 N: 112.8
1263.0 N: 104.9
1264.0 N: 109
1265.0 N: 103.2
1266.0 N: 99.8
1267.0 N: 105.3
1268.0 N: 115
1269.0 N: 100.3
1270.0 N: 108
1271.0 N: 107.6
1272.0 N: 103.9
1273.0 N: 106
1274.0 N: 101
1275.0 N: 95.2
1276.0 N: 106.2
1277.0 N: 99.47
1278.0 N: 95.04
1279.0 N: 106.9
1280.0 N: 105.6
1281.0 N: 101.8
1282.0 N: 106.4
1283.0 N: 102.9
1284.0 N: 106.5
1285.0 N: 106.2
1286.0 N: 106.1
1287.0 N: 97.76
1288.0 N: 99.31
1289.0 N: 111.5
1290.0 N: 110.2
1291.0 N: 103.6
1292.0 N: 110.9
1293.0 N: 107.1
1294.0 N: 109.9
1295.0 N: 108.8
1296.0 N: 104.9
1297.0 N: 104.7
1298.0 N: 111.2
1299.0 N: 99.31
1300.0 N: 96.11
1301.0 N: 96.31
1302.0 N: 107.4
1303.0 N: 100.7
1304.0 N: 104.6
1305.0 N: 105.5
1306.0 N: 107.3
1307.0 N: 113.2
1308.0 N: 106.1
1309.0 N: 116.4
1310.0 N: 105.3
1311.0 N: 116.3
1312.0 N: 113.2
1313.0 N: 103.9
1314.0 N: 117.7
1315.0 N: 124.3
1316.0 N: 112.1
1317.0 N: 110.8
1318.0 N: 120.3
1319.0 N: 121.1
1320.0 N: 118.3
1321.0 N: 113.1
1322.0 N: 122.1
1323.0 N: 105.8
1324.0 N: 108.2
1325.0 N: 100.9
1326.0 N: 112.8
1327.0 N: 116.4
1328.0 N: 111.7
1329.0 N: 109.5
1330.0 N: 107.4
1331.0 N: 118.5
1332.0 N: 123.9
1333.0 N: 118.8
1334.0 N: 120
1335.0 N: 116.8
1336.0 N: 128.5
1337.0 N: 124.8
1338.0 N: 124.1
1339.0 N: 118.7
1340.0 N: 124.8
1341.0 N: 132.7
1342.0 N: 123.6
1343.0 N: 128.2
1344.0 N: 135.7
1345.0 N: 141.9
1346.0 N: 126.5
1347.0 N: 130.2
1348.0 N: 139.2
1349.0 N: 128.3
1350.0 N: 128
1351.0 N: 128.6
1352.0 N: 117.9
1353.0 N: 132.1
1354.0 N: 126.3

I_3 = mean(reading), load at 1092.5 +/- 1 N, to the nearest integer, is 94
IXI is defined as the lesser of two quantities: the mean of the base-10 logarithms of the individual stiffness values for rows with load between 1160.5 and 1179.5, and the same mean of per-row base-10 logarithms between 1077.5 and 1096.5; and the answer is 1.96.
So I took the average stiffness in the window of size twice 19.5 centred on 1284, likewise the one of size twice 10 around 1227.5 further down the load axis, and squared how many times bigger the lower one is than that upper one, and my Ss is 0.85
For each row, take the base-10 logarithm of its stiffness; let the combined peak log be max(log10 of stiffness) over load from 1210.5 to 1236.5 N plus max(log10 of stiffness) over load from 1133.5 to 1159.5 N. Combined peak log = 4.04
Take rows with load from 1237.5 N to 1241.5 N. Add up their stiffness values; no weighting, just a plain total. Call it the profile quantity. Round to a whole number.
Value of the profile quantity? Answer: 400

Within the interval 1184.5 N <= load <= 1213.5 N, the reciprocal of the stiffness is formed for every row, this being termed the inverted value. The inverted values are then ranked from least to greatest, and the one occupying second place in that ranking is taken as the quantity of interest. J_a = 0.0096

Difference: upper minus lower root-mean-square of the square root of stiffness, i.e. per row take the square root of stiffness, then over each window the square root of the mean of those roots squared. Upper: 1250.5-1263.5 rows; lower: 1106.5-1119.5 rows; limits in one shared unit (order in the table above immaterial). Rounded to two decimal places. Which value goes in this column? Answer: 0.37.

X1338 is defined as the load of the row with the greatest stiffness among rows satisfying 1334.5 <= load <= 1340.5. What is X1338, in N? 1336.0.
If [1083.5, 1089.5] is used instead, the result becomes 1089.0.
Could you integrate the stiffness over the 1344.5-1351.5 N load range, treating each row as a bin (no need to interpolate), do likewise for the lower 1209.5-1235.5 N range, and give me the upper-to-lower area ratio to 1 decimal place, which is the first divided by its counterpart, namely 0.4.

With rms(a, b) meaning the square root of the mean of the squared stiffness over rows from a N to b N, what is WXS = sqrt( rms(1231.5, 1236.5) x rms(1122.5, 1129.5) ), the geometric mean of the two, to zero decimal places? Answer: 96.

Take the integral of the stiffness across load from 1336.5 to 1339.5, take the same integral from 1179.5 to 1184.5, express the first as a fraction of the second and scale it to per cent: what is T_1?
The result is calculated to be 84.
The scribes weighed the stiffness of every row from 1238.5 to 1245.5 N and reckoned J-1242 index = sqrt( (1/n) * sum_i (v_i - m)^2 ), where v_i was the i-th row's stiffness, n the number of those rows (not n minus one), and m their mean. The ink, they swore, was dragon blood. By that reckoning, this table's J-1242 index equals 3.0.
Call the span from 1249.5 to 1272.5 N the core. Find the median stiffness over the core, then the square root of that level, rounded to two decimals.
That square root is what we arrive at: 10.24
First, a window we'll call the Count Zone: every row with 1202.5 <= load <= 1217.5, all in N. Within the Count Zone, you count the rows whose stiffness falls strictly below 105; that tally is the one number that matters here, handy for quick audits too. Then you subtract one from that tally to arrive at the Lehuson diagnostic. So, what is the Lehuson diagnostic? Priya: 14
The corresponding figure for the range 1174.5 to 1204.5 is 28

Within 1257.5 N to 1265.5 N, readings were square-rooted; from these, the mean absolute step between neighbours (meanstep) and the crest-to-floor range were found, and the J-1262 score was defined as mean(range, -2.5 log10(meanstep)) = 1.13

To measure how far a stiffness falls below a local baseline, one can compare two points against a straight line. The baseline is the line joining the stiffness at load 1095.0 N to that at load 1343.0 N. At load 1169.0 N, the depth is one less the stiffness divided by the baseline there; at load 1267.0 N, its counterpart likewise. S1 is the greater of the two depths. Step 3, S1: 0.122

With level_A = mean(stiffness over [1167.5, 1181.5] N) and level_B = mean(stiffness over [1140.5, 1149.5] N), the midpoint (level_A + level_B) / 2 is 96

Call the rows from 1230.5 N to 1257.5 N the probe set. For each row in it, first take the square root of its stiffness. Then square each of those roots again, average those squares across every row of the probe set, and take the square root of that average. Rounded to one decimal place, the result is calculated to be 10.1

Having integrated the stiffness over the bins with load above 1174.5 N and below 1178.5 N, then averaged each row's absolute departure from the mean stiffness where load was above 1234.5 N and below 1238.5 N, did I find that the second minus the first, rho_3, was -372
